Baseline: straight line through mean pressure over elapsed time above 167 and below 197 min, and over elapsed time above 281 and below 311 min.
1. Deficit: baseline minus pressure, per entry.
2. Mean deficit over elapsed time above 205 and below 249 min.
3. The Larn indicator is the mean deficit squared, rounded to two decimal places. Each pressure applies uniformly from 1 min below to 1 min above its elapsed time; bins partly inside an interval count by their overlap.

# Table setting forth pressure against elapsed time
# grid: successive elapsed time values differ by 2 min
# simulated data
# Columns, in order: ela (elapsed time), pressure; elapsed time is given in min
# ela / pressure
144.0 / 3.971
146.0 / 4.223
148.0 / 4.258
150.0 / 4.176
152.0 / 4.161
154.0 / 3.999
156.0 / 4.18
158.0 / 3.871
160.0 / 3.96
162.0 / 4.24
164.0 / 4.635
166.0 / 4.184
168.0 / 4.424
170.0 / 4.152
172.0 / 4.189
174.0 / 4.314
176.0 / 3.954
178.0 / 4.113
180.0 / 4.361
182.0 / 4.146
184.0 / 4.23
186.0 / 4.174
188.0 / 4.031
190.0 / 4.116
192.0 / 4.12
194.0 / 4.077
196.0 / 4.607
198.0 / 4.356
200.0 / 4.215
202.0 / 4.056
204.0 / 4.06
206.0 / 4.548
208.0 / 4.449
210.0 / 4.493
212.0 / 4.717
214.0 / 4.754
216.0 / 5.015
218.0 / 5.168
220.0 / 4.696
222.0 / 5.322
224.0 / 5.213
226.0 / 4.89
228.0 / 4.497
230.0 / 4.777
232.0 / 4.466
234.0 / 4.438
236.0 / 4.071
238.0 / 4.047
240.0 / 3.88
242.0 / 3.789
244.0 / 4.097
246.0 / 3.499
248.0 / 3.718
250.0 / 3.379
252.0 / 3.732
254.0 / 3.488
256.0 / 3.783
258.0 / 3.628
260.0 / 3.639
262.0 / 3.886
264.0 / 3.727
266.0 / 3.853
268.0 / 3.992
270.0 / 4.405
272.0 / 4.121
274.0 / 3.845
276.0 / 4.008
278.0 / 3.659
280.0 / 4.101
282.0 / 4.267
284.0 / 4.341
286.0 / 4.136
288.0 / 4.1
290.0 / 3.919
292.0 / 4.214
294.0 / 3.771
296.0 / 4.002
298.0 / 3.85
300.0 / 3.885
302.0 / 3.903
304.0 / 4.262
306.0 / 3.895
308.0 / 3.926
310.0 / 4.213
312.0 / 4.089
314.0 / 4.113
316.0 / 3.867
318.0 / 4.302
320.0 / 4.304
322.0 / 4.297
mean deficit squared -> 0.12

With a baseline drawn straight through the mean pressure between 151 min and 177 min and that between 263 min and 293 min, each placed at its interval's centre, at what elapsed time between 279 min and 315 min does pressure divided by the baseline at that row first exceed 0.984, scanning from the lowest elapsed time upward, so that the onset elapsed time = 280.0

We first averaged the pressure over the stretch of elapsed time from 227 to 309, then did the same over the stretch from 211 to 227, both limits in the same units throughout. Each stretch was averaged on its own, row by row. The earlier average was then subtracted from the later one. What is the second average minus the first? 1.0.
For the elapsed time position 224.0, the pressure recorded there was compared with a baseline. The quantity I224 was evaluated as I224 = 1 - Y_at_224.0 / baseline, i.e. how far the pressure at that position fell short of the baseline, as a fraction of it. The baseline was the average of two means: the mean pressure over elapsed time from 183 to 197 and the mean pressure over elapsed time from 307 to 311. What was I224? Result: -0.26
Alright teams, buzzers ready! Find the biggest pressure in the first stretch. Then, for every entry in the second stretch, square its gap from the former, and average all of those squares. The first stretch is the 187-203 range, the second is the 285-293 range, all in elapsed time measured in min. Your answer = 0.28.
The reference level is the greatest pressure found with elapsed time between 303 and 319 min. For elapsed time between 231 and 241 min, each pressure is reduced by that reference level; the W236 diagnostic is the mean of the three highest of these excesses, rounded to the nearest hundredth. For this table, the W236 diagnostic 0.02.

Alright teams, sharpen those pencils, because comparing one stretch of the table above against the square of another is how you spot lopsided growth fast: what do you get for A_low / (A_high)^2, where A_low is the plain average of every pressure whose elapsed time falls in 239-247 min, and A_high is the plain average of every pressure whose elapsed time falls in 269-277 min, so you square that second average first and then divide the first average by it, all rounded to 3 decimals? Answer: 0.228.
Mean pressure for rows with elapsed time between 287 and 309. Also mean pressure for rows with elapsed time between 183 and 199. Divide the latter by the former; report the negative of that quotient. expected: -1.06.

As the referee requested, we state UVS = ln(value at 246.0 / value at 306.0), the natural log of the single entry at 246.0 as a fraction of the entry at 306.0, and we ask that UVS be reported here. -0.11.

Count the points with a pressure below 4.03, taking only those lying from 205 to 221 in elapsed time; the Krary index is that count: 0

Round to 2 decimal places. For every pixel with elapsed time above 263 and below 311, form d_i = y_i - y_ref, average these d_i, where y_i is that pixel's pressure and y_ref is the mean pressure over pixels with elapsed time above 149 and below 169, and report -0.17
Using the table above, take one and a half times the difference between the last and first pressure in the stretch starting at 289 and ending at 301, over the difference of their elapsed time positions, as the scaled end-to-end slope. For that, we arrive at -0.01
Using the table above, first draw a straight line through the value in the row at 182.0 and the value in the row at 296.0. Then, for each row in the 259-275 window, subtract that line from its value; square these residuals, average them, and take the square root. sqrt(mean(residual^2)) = 0.25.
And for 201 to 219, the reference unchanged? 0.60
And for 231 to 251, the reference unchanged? 0.36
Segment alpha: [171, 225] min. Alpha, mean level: 4.4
